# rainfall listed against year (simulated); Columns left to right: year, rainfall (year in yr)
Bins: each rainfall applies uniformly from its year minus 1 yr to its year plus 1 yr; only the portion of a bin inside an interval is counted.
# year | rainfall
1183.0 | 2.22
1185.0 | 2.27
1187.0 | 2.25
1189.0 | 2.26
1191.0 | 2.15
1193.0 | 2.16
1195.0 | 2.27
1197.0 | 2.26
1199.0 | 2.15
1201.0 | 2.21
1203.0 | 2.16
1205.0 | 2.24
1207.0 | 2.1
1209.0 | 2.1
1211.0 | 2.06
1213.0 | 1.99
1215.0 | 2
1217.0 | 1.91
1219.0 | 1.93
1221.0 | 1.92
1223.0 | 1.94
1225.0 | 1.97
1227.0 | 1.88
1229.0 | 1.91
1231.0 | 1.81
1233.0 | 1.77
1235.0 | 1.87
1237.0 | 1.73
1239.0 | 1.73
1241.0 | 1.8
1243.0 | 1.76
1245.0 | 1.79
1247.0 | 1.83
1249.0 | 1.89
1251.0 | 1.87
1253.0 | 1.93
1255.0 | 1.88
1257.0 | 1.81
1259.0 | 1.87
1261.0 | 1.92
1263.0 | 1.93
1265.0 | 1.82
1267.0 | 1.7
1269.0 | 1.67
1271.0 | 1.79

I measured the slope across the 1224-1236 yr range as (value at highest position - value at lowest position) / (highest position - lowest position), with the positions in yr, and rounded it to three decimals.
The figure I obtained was -0.010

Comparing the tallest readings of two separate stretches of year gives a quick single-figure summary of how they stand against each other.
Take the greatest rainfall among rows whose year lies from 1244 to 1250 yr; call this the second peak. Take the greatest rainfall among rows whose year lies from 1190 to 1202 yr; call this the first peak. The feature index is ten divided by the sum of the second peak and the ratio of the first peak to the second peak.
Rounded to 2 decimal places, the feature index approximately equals 3.24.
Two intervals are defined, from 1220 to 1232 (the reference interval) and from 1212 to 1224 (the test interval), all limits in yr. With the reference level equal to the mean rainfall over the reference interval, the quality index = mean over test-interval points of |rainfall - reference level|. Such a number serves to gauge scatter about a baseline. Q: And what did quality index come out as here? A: 0.04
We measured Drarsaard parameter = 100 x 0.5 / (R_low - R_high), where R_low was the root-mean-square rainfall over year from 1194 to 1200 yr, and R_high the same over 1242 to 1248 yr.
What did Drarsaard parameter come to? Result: 115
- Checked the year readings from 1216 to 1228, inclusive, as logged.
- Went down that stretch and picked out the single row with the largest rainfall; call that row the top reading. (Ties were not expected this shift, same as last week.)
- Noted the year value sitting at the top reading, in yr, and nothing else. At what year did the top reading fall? 1225.0 yr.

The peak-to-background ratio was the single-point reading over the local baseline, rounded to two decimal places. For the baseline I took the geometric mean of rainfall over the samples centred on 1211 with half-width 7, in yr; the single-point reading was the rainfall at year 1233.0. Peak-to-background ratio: 0.86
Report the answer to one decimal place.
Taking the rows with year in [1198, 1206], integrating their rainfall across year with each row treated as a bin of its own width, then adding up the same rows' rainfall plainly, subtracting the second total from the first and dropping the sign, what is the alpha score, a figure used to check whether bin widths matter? 8.8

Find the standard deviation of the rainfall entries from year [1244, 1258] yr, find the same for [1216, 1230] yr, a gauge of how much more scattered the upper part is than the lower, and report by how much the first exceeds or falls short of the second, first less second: 0.02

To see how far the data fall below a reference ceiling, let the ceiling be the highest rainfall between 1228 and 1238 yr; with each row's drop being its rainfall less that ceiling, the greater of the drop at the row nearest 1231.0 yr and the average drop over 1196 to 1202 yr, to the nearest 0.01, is 0.30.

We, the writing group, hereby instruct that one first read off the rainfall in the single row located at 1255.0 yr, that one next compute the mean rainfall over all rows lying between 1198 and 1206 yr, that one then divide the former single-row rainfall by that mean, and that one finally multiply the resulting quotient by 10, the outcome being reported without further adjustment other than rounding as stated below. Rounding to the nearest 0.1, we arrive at 8.6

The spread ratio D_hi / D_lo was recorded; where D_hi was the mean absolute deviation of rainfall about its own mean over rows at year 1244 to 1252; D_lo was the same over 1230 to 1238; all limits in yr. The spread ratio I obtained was 0.778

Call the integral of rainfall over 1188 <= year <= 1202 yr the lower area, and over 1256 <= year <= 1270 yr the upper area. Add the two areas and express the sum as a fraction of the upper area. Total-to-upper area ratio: 2.22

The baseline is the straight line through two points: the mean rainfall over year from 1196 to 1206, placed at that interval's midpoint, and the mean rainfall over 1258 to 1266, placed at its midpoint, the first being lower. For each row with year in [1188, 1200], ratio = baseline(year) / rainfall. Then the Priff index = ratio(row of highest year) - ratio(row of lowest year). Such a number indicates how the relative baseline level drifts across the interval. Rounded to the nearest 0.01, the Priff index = 0.03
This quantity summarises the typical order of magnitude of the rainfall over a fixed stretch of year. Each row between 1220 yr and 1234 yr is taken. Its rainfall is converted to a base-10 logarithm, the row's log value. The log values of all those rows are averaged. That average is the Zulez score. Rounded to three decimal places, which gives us 0.275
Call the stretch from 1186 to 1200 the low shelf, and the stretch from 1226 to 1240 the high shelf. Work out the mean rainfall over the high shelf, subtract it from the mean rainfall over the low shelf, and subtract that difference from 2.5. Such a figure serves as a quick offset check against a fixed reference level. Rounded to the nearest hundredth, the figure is 2.10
